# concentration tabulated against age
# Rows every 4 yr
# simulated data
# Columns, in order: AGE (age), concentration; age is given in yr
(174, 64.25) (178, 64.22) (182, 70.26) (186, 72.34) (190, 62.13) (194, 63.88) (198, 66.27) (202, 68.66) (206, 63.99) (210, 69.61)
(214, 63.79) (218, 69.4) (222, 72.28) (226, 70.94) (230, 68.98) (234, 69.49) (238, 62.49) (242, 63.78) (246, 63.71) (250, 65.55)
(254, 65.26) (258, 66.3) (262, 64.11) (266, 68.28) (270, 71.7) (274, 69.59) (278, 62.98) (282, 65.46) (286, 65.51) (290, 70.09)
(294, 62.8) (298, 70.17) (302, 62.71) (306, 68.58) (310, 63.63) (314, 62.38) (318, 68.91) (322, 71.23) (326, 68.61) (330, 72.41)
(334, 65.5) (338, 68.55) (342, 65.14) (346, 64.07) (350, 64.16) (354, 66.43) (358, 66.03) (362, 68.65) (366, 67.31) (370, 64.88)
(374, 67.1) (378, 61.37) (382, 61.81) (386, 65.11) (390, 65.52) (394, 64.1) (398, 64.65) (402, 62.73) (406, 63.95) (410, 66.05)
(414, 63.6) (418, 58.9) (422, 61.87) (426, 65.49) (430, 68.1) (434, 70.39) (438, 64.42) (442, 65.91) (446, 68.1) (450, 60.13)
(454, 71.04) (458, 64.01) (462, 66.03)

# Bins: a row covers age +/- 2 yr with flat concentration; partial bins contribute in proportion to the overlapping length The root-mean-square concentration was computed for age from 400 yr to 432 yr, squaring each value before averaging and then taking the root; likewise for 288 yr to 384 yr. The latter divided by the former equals 1.04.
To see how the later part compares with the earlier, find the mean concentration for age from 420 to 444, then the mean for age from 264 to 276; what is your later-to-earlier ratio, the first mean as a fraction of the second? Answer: 0.95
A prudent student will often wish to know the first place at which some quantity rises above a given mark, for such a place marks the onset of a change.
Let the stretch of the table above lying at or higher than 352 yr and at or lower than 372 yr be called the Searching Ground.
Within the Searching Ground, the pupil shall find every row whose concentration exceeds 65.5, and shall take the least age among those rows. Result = 354 yr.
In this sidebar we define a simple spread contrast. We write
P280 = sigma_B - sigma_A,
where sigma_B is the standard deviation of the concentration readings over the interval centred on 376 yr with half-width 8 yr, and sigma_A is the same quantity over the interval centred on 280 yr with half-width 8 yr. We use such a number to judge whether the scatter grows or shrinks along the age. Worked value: 0.0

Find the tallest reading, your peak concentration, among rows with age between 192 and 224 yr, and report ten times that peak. 723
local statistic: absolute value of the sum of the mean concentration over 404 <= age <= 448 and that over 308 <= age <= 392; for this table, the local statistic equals 131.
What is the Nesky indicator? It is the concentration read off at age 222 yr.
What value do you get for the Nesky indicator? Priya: 72.28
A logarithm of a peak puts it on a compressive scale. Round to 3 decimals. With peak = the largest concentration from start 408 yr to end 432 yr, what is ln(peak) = 4.221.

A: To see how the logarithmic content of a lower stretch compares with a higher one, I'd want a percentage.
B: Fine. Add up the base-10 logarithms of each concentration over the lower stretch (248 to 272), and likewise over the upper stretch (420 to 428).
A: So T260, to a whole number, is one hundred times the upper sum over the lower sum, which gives 33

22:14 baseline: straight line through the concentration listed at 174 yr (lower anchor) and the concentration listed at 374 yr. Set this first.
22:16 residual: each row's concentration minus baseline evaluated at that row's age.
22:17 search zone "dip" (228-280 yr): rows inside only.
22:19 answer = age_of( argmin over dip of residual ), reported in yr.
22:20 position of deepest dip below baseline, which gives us 278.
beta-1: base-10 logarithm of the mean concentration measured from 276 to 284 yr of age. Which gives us 1.81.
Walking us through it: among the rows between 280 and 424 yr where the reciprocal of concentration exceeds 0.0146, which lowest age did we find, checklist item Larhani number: 282 yr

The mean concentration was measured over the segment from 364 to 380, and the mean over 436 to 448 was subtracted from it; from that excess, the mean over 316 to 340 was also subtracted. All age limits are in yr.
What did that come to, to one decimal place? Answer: -70.2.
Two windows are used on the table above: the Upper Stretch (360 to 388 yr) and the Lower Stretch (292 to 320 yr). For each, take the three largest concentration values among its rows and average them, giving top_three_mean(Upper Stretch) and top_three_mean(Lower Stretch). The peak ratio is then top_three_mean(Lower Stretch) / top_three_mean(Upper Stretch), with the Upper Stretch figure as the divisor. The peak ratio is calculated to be 1.02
